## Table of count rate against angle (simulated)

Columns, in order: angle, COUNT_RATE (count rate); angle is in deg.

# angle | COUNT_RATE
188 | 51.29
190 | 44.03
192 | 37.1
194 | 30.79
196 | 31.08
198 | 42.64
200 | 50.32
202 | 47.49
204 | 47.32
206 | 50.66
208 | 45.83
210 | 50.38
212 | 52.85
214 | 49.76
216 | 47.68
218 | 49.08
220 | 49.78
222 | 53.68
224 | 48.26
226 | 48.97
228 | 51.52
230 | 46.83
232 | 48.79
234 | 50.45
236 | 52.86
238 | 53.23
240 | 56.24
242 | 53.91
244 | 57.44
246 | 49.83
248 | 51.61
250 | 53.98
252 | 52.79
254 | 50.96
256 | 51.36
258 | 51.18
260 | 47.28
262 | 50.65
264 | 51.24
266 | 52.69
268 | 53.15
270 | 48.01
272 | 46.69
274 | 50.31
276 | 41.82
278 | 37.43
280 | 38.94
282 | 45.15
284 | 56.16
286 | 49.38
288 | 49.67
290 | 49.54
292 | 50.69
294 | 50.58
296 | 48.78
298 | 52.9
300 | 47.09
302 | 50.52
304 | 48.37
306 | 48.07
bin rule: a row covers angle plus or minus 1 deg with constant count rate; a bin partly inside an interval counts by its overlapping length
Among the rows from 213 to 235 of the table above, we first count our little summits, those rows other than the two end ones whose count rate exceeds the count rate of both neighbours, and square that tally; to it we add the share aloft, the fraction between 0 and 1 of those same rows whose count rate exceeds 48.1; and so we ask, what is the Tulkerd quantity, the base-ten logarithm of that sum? 0.68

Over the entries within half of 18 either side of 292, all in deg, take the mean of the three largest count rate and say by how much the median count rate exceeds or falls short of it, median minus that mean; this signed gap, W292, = -3.6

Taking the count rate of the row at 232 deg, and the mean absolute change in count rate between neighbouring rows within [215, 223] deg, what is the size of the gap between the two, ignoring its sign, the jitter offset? 46.8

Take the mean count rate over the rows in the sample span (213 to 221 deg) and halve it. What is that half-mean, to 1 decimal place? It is 24.5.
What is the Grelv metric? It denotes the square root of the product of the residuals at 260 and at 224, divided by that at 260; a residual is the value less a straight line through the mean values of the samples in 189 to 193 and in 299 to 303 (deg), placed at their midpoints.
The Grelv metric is 1.8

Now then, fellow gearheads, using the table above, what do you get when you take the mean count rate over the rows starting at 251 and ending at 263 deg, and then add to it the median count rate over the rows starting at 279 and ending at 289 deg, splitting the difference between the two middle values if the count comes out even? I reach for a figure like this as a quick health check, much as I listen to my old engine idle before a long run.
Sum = 100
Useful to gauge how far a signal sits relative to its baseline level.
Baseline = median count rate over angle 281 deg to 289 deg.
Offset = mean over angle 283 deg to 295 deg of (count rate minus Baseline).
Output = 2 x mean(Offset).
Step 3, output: 3.0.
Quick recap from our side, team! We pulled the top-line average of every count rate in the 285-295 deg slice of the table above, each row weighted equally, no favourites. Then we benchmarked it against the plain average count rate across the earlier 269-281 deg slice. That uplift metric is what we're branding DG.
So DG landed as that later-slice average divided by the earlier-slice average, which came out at 1.14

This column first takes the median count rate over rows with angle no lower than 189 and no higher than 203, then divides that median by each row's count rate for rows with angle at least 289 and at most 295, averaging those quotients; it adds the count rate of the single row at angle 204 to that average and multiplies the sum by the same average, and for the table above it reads 41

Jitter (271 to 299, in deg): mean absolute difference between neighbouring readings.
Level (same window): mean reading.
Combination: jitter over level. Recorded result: 0.080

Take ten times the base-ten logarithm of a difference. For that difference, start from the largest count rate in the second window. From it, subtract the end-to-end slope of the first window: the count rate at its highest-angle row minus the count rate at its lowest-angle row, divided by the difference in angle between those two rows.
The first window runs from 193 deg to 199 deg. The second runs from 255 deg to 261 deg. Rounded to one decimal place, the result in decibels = 16.8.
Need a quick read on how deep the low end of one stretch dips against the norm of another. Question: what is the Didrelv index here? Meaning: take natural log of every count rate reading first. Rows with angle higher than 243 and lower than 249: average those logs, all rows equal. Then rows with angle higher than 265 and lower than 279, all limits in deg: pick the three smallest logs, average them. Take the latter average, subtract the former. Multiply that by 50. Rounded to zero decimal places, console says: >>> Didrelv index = -12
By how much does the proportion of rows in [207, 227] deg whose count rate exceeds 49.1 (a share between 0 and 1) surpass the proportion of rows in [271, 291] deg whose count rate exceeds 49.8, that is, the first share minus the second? 0.30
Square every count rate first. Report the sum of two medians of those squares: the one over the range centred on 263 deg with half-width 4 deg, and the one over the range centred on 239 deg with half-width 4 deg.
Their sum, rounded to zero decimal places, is 5465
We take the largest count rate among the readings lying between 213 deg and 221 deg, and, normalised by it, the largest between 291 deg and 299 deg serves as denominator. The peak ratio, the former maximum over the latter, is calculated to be 0.94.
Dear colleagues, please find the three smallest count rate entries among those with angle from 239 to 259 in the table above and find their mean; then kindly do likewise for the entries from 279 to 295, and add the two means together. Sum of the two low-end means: 95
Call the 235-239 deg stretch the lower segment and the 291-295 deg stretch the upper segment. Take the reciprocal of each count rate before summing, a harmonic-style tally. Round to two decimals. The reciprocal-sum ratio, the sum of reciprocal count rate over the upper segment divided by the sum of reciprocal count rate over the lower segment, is 1.05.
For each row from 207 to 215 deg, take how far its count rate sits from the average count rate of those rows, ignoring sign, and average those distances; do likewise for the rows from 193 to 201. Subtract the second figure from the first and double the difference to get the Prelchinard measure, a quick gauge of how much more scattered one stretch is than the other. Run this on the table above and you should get -11.7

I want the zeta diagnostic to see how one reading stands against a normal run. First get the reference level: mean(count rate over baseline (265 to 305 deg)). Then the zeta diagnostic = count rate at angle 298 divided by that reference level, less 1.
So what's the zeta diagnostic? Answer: 0.09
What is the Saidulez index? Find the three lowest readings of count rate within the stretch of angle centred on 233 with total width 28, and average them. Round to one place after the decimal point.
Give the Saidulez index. 48.0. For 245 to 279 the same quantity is 42.0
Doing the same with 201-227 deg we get 46.9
